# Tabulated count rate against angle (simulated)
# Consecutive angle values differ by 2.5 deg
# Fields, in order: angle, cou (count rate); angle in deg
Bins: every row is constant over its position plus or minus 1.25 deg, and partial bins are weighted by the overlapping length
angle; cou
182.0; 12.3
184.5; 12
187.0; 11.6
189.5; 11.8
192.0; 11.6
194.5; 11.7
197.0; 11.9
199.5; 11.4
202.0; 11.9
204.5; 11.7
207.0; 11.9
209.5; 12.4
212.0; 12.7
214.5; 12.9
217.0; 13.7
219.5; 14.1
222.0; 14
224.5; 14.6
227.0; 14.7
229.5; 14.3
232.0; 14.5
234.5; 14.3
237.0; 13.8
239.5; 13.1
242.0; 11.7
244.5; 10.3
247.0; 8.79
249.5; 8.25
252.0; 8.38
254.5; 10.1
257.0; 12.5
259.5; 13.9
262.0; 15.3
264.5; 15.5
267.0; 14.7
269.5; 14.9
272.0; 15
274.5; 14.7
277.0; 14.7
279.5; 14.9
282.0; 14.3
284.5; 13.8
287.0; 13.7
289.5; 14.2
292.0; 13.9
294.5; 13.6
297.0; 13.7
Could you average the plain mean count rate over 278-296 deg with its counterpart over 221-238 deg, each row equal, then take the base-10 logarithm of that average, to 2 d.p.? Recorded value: 1.15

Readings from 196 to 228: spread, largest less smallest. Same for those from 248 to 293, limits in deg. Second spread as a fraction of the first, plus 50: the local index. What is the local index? 52.2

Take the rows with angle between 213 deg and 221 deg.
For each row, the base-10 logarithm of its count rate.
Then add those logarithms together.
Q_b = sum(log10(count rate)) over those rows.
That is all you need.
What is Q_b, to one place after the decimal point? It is 3.4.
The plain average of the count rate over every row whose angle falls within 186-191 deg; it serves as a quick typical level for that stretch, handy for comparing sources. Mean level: 11.7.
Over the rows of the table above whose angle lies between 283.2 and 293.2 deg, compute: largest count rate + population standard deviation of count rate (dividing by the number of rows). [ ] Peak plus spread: 14.4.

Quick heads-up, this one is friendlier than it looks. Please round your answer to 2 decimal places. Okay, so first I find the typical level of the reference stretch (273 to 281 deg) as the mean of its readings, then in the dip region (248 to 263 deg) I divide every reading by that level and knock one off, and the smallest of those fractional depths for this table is -0.44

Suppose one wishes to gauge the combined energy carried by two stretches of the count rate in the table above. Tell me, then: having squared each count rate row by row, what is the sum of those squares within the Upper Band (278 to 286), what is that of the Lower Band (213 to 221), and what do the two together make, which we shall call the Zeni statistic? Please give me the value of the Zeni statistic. 1170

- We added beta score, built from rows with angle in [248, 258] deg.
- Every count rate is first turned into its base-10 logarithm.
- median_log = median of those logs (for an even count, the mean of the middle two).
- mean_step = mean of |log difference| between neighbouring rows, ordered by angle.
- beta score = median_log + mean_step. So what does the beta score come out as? 1.02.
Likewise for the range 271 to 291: 1.17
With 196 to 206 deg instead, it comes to 1.09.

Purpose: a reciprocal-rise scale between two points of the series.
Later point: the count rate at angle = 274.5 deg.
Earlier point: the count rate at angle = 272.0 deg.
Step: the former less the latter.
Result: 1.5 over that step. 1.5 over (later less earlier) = -5.0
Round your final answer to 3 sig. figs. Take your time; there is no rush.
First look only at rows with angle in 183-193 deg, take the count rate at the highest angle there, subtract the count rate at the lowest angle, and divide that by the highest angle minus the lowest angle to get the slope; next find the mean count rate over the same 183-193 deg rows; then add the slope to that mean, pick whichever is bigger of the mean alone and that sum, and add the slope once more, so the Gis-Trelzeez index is 11.7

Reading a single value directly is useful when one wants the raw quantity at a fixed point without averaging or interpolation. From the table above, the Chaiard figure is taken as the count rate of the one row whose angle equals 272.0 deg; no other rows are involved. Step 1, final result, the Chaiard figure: 15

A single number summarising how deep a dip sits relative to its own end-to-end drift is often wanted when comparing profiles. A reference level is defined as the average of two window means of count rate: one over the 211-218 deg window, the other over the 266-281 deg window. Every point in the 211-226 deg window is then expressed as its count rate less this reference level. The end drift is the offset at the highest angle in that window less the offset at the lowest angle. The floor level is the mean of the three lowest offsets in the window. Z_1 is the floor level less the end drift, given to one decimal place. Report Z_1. -2.8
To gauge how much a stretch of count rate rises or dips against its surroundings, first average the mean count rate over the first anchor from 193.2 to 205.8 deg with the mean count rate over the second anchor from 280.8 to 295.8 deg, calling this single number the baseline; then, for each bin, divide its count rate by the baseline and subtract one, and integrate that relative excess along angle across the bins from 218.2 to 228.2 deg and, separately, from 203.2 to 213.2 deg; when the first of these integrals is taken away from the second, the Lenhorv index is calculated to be -1.7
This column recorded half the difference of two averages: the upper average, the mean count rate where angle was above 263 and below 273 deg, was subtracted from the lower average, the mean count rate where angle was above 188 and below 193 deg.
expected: -1.7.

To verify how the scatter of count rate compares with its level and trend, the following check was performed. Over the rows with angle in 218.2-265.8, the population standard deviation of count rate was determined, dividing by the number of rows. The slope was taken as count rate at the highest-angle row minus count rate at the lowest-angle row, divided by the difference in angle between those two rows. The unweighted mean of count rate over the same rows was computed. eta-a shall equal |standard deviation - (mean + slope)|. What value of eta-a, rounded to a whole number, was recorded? 10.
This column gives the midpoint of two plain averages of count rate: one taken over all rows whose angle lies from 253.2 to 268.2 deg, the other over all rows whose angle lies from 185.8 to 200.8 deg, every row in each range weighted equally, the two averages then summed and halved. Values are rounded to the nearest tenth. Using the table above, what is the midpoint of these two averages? 12.7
